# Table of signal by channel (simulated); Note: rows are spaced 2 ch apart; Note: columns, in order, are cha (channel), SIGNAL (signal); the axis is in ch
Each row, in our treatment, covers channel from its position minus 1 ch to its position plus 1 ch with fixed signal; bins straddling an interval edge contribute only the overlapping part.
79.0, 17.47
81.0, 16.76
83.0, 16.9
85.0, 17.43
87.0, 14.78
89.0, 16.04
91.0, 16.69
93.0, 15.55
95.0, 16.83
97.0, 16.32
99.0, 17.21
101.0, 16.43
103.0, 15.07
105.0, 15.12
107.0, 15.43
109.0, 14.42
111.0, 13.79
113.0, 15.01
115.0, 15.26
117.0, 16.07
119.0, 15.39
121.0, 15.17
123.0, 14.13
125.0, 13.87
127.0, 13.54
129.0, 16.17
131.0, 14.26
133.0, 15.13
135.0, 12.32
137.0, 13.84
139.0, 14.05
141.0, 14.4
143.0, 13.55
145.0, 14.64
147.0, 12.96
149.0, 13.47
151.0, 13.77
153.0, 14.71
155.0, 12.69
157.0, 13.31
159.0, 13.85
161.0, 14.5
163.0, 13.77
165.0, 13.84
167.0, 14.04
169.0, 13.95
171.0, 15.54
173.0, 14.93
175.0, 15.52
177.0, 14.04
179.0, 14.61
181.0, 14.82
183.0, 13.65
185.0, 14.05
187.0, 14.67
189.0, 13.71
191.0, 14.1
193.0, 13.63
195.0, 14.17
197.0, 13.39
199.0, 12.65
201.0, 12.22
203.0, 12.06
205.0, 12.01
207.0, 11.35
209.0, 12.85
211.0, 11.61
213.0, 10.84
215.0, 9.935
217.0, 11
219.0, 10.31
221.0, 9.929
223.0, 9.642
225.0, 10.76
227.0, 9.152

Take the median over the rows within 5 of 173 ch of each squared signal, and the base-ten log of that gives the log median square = 2.35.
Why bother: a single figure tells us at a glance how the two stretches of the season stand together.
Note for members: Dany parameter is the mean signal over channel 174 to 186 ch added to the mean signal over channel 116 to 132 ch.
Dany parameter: 29.3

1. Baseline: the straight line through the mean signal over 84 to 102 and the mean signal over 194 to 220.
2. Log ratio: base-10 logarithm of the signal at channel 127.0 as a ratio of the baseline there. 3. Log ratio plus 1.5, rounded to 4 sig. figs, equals 1.455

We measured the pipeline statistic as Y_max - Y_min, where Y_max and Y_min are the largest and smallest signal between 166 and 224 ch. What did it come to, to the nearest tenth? 5.9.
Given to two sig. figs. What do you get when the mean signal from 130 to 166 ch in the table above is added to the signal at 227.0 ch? 23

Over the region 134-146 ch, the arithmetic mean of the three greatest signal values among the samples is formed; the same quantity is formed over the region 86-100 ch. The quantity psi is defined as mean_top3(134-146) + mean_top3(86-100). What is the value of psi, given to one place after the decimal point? 31.3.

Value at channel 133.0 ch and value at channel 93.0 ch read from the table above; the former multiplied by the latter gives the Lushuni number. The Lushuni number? 235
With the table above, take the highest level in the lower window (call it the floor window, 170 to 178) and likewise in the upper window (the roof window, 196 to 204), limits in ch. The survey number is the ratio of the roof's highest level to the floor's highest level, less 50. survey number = -49.1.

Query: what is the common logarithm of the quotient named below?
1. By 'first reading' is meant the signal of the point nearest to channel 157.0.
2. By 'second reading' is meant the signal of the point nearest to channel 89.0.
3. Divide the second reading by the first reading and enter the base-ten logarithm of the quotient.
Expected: 0.081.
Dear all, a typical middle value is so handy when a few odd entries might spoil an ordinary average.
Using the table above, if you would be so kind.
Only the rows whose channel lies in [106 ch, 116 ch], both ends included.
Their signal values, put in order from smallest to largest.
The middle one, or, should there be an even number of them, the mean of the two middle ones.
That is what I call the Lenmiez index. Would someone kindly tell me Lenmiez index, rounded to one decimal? 15.0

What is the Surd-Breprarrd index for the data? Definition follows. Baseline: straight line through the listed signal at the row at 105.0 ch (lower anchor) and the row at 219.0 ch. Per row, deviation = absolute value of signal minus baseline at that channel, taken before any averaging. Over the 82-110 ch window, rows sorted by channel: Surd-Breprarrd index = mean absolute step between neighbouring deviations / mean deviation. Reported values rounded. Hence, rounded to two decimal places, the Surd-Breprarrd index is 0.83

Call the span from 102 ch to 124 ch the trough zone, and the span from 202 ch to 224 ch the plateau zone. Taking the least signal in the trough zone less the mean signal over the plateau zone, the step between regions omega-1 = 2.7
